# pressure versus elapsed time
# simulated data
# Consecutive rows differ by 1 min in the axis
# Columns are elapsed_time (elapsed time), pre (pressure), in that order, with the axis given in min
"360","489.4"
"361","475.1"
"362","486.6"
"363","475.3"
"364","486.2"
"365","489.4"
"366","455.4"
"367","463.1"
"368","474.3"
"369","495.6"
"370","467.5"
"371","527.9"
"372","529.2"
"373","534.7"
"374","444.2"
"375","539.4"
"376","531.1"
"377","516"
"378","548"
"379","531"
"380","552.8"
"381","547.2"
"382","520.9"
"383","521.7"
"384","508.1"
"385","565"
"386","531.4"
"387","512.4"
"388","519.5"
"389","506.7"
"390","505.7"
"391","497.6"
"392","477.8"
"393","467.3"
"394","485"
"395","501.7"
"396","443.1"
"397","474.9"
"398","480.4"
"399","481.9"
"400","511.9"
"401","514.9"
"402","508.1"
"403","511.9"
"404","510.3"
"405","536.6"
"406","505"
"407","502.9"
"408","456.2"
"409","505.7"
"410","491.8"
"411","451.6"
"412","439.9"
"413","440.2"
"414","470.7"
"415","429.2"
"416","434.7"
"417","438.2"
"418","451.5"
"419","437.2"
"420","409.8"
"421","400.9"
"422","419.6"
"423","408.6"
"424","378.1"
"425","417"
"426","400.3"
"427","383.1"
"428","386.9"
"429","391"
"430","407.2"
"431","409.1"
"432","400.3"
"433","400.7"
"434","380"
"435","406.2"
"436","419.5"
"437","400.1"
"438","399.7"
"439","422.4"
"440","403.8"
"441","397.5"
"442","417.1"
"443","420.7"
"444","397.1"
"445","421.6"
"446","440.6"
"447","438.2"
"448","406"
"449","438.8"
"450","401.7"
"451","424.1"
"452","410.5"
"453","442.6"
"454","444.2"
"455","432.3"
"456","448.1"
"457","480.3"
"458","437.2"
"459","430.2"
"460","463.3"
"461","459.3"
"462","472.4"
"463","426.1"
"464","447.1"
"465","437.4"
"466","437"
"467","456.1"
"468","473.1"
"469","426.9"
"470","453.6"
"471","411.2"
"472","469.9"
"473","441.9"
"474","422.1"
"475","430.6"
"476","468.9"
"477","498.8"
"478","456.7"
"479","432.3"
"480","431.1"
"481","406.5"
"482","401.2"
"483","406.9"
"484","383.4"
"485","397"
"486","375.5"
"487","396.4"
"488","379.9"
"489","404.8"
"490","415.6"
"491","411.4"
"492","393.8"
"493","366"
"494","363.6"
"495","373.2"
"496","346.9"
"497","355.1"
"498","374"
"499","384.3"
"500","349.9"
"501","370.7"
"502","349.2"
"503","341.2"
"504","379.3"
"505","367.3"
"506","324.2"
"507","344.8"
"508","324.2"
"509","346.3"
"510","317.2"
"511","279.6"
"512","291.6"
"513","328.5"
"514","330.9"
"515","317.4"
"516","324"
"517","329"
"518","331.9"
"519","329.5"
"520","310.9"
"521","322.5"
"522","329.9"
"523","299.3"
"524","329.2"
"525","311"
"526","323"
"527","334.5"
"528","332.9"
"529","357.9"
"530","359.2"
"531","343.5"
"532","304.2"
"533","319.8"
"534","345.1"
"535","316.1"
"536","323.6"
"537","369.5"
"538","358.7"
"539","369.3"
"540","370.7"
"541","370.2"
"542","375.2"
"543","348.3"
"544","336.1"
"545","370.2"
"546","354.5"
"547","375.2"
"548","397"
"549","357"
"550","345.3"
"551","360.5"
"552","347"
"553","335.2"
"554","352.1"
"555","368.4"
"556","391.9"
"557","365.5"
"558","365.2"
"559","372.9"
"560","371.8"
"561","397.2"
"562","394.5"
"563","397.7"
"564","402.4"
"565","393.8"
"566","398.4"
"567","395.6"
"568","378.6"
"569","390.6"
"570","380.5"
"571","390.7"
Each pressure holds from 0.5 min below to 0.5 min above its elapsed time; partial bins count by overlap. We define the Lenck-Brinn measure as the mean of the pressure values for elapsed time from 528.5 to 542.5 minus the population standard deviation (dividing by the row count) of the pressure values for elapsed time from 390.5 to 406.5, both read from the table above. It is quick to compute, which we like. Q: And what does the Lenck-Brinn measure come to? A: 327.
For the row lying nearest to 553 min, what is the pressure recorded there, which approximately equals 335.2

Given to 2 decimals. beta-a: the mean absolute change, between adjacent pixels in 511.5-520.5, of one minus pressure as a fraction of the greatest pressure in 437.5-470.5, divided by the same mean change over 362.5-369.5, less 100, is -99.25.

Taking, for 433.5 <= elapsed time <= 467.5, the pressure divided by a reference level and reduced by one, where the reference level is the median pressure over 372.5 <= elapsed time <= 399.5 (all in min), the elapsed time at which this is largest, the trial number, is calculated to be 457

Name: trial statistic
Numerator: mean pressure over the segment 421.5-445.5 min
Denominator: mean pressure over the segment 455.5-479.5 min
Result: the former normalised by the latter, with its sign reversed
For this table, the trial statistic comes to -0.90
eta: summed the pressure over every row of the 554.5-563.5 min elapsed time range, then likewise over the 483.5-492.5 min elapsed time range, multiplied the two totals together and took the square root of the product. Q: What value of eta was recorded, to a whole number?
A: 3491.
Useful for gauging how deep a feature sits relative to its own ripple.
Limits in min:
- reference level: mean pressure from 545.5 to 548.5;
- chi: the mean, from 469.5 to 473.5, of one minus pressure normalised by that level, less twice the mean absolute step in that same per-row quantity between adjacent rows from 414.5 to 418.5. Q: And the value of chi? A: -0.22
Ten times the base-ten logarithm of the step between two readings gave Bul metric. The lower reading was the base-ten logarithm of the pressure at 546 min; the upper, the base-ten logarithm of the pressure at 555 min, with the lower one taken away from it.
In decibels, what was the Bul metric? -18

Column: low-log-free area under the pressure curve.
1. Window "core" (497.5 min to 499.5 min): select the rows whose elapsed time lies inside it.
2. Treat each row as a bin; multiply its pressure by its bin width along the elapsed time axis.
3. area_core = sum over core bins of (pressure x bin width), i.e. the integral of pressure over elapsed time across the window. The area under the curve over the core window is 758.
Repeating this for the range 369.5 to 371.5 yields 995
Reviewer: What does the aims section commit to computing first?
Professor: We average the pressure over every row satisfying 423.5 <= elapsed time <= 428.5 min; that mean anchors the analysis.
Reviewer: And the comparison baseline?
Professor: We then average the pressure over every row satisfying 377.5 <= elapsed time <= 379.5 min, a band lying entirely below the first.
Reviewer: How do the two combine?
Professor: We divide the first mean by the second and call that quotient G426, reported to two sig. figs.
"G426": 0.73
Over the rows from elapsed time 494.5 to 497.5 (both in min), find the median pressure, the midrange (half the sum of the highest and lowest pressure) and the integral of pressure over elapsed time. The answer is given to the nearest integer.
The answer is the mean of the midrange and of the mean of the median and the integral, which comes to 538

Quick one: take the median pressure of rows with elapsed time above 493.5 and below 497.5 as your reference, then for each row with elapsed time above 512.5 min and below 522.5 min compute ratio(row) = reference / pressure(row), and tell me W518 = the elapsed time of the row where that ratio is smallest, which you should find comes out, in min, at 518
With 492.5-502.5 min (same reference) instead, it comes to 499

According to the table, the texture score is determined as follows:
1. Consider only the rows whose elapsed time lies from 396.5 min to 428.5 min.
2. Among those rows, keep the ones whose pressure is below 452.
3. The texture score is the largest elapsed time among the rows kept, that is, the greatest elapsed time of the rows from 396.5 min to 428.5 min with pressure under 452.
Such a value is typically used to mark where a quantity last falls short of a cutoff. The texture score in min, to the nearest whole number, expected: 428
